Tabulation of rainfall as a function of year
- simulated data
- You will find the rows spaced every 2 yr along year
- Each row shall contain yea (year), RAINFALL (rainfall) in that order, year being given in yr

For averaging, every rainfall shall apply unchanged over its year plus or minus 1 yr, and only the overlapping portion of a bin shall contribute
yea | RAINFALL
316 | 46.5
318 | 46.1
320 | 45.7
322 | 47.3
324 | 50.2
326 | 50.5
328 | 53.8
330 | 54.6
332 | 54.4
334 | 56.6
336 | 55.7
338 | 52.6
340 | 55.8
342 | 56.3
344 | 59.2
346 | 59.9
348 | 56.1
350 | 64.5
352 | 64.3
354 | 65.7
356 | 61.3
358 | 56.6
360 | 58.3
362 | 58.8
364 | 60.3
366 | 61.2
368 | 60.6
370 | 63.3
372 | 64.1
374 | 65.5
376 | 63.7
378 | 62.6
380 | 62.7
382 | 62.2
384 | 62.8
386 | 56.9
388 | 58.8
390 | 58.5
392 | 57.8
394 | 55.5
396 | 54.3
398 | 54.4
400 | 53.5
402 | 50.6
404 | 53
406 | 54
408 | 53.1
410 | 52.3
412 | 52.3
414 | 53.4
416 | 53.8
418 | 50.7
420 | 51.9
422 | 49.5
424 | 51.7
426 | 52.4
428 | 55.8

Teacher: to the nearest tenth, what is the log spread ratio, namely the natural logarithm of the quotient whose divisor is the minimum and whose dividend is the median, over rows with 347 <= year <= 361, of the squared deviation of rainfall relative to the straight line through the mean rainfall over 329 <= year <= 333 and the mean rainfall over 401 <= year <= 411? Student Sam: 2.6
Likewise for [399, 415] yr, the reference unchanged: 3.0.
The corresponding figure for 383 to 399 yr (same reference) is 2.2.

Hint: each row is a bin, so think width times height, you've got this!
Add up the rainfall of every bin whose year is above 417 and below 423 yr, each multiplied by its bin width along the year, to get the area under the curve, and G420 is 304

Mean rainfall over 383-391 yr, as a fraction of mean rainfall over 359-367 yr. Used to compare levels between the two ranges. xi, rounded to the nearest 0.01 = 0.99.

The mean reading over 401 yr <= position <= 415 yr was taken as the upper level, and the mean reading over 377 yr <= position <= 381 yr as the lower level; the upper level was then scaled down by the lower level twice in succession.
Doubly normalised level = 0.013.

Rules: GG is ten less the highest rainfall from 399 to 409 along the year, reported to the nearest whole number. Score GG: -44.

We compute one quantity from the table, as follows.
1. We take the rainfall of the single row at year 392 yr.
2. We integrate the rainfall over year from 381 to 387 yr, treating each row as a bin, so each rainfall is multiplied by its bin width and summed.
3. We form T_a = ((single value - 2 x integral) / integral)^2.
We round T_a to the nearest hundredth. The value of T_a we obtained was 3.39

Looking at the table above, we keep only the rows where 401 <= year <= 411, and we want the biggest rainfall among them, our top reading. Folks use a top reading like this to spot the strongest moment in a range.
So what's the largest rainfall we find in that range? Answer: 54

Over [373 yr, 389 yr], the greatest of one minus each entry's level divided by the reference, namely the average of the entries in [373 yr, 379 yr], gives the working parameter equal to 0.11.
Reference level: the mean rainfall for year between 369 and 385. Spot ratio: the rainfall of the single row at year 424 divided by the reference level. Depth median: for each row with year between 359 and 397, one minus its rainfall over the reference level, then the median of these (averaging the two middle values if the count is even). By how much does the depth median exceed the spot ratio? -0.77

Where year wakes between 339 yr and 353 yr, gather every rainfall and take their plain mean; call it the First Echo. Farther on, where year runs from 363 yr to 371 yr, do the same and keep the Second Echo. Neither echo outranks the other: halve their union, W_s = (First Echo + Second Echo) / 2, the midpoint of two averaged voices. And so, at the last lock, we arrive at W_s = 60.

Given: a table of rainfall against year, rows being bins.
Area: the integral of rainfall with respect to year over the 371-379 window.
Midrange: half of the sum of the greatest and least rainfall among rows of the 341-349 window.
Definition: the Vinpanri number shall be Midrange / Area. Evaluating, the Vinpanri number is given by 0.113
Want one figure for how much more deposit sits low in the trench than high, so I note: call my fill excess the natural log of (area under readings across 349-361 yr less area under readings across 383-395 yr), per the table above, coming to 3.71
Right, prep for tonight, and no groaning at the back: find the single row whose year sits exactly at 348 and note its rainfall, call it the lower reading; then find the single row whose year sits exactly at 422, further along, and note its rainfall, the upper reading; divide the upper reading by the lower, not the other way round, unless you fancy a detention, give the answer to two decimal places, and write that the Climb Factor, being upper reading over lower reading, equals 0.88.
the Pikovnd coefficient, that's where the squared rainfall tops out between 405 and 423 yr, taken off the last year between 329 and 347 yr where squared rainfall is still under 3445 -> -64 yr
